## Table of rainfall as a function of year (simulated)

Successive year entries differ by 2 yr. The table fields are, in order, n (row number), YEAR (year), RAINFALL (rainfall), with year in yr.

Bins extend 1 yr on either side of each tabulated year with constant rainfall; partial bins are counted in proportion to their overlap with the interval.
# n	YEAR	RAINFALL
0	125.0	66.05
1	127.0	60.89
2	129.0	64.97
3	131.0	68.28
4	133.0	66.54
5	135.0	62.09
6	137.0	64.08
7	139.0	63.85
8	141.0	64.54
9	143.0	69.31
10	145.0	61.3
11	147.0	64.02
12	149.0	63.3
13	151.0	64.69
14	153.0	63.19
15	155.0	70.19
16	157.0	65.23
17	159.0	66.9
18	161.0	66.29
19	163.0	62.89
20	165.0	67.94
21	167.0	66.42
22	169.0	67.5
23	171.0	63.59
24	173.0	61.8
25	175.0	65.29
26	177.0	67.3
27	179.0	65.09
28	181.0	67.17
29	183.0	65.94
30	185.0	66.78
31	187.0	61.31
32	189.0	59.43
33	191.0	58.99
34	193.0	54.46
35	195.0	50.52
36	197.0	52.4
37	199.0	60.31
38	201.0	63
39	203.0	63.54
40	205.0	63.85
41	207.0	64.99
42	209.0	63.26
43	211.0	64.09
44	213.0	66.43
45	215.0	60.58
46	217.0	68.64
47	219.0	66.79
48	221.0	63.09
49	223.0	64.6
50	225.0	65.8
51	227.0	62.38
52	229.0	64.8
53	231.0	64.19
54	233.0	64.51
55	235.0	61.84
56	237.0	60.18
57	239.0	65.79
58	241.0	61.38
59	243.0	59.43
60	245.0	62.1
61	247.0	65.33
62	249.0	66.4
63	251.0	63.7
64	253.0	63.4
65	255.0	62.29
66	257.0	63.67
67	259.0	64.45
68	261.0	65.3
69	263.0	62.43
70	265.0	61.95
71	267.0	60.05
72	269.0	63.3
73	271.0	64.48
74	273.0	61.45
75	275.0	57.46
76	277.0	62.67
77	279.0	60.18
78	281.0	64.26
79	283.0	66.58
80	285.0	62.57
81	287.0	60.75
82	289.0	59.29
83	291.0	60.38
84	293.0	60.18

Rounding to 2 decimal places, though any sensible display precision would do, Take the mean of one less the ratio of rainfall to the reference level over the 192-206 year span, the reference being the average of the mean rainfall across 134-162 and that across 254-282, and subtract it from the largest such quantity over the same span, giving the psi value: 0.12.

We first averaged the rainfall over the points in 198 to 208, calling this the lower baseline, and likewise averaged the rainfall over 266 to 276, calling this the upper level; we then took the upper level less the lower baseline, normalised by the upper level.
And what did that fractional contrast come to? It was -0.029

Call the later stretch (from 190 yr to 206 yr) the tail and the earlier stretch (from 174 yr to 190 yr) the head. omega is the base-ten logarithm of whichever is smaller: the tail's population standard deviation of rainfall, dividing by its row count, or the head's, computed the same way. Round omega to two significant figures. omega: 0.43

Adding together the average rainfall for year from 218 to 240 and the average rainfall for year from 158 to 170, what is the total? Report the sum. 130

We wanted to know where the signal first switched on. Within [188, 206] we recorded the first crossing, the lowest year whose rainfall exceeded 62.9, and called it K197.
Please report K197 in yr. 201.0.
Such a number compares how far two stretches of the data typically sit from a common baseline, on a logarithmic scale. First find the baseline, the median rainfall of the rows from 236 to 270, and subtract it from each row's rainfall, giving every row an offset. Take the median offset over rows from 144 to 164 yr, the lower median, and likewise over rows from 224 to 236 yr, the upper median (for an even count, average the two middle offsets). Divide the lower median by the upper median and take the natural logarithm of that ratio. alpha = 0.0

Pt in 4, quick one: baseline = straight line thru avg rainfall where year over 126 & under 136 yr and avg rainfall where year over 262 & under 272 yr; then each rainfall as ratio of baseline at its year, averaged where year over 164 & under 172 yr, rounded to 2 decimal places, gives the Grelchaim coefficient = 1.04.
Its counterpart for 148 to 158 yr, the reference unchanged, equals 1.02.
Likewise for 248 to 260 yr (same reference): 1.02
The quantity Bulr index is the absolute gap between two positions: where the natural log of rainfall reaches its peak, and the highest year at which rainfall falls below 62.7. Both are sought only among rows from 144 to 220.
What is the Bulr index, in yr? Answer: 60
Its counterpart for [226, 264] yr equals 14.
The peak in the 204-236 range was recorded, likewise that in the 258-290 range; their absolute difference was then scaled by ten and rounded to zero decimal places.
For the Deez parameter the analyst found 21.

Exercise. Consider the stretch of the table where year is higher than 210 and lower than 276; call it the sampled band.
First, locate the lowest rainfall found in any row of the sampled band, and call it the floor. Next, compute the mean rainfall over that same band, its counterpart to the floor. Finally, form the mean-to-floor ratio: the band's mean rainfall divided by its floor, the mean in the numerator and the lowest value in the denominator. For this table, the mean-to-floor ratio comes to 1.103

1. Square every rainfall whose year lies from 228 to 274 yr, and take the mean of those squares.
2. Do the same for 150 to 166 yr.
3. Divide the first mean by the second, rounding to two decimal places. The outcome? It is 0.92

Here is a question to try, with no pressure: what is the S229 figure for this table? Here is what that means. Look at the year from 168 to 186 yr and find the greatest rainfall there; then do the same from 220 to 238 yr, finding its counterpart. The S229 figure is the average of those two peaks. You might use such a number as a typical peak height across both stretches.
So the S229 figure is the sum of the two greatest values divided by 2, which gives 67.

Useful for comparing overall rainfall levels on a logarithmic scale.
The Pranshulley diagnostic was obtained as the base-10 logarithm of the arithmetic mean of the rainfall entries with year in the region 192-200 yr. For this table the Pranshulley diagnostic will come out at 1.74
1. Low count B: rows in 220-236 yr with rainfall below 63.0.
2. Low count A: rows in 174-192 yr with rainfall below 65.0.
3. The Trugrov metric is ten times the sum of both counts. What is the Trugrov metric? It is 50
